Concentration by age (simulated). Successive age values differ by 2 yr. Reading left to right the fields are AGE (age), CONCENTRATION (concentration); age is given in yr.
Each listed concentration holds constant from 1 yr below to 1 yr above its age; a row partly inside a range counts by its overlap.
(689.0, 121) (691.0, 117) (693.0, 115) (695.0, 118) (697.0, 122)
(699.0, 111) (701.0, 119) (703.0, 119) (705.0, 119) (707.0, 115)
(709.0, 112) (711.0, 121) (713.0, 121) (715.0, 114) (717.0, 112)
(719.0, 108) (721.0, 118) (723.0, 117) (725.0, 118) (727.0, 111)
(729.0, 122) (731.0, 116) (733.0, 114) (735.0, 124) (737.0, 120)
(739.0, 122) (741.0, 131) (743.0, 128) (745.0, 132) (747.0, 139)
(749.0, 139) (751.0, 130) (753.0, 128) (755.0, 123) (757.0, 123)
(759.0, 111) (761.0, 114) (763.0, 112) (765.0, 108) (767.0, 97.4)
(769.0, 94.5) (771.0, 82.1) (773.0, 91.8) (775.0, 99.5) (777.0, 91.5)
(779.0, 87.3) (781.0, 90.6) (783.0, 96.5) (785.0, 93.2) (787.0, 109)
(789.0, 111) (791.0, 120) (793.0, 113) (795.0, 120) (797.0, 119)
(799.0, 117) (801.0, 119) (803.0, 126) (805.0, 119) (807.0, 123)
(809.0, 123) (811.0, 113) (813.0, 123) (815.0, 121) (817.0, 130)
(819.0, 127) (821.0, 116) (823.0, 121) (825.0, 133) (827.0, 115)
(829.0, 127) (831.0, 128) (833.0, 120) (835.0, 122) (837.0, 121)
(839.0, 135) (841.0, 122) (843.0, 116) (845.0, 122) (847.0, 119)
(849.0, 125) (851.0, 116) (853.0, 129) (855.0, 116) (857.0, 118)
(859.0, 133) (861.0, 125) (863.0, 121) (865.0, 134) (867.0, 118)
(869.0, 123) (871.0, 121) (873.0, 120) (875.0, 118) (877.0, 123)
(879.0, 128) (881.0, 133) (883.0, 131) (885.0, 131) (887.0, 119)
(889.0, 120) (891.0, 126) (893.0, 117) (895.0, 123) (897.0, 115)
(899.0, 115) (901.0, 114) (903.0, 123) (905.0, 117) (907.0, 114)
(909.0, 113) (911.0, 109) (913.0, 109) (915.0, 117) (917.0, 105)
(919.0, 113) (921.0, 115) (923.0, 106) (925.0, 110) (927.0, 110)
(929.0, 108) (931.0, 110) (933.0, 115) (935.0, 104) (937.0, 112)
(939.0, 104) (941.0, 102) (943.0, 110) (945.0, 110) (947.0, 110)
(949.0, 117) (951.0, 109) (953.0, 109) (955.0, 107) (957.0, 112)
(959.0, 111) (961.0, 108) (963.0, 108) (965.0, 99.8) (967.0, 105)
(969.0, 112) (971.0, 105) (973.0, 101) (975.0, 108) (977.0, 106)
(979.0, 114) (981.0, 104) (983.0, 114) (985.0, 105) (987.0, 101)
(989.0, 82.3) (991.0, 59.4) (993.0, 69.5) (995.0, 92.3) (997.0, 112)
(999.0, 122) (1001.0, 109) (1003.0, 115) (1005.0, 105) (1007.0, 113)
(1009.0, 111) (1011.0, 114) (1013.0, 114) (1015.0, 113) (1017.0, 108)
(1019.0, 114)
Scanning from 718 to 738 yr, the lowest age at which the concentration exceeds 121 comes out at 729.0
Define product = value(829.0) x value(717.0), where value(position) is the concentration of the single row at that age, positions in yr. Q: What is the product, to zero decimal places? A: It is 14224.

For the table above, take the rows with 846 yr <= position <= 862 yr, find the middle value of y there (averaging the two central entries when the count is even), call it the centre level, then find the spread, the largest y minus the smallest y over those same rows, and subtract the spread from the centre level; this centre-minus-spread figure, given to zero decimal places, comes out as 105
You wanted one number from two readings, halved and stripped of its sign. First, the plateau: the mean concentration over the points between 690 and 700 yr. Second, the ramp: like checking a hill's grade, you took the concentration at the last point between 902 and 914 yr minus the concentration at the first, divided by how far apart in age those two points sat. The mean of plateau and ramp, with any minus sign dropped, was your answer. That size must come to 57.6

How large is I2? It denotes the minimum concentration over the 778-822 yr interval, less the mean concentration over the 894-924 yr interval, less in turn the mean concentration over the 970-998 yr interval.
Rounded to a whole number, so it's -125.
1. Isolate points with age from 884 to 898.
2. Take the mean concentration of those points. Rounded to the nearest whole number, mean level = 122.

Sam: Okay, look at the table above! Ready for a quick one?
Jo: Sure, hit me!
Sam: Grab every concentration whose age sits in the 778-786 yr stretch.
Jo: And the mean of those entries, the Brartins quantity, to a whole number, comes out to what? 92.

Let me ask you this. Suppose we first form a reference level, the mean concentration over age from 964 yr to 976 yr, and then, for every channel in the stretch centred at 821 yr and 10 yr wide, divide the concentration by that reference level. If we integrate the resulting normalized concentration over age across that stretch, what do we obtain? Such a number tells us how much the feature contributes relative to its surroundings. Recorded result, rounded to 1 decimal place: 11.9 yr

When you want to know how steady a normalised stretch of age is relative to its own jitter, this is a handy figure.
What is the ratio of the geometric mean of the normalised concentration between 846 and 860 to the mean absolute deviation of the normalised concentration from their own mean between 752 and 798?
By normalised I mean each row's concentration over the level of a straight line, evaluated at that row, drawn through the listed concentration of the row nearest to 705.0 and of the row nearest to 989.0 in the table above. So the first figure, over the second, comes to 12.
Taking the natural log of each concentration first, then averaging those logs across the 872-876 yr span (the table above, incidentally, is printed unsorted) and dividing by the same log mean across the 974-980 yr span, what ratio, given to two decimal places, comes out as 1.02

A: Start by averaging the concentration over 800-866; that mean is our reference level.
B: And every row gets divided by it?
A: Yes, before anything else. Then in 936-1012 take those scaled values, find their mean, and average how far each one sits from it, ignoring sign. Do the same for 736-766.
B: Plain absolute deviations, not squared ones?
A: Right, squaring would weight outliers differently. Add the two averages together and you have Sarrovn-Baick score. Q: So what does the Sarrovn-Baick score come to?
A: 0.12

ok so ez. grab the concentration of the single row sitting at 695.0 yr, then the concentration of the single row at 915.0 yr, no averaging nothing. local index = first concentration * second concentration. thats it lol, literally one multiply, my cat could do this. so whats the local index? 13806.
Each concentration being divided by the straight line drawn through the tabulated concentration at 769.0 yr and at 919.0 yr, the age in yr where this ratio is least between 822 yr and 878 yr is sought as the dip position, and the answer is 875.0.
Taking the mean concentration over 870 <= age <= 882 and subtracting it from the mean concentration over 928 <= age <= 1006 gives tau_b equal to -19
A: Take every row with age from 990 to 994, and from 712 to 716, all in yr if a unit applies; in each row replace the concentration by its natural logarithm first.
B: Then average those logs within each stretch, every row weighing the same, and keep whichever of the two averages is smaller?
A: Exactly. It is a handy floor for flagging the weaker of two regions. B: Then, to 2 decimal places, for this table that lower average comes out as 4.16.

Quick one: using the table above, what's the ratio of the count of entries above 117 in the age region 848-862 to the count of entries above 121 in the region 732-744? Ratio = 1.25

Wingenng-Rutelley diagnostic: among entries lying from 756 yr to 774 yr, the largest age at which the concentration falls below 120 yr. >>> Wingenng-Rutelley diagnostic 773.0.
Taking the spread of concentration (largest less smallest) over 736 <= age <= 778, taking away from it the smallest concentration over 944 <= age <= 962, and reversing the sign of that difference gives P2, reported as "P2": 50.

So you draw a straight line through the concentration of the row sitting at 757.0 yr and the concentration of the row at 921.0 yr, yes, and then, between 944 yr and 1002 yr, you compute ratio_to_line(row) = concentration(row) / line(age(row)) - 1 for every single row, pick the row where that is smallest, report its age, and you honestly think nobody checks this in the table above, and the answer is 991.0 yr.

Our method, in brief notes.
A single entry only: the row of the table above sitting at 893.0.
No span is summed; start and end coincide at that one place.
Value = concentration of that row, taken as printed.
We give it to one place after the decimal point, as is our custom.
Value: 117.0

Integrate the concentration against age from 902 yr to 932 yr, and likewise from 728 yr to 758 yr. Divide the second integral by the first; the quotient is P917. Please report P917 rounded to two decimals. 1.13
